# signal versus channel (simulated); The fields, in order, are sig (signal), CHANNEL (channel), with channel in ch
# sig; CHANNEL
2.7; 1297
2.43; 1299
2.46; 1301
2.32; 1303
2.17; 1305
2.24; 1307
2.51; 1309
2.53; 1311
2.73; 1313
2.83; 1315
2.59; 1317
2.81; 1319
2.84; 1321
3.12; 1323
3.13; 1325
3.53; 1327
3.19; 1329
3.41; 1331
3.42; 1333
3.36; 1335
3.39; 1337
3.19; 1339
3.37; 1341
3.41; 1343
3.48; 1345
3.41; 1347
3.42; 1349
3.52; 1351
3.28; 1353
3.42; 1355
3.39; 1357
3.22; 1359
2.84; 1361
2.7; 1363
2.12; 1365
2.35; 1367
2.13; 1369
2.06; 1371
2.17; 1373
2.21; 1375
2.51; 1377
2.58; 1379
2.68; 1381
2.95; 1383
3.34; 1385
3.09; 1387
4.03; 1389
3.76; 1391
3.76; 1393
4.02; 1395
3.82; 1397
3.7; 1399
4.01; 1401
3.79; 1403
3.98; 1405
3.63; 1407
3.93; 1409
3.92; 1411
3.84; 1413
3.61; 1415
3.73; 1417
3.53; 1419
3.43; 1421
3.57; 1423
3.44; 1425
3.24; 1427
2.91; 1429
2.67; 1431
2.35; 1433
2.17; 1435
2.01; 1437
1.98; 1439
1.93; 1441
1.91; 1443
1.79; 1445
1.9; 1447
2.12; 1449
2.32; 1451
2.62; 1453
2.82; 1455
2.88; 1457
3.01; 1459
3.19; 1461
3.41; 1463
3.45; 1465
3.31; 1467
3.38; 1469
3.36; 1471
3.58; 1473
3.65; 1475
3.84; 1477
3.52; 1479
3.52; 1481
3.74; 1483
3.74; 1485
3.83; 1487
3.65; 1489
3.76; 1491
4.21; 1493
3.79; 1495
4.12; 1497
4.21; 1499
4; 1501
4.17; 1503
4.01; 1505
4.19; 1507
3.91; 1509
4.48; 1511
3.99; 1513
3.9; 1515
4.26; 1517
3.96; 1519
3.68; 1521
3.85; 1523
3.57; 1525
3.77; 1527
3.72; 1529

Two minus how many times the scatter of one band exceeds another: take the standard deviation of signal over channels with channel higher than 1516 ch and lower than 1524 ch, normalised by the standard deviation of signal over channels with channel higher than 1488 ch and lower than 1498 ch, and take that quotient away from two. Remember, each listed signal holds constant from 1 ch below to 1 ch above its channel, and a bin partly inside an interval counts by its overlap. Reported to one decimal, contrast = 1.0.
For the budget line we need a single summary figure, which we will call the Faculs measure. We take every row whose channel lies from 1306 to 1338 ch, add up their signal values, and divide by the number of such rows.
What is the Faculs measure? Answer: 3.0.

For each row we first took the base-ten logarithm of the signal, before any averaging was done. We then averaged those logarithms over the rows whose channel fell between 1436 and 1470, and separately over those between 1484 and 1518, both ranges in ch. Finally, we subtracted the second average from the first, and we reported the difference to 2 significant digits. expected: -0.20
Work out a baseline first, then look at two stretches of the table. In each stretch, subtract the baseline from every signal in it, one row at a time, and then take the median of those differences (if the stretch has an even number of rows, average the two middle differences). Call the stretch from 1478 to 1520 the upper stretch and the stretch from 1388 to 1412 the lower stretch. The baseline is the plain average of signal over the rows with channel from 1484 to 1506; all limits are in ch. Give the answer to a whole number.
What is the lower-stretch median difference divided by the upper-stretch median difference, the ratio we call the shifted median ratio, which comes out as -13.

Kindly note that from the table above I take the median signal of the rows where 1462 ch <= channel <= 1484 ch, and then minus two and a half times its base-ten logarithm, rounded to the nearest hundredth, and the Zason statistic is -1.37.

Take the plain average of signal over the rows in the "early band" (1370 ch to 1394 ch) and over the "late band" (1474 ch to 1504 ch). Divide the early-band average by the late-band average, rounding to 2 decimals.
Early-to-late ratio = 0.76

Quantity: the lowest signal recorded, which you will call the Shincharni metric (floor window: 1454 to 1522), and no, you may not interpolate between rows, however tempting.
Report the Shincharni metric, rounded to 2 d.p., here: 2.82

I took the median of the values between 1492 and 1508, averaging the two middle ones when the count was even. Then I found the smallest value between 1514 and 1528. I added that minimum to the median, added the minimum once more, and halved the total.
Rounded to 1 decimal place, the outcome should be 5.6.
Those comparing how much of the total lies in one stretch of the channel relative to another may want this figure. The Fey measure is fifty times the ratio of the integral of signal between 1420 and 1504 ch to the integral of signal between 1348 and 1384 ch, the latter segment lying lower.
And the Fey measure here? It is 134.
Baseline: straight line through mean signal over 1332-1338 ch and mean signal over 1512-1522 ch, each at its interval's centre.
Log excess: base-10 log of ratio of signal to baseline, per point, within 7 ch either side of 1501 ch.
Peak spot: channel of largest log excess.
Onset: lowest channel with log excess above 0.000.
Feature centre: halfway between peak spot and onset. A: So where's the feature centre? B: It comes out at 1498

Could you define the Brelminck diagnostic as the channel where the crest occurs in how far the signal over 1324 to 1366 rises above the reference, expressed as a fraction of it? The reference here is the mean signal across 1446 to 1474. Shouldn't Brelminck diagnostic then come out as 1327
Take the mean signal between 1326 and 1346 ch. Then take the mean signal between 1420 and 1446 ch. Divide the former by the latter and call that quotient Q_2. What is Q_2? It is 1.3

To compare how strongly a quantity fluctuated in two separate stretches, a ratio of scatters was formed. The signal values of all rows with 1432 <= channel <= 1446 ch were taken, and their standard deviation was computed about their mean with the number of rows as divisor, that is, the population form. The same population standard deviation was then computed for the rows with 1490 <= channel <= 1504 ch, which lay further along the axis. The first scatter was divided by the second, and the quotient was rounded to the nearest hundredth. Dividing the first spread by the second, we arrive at 0.96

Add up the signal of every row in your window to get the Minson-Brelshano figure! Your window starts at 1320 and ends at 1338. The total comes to 29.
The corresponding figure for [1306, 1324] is 24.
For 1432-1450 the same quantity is 18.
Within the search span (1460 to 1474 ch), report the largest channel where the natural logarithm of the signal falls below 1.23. 1471 ch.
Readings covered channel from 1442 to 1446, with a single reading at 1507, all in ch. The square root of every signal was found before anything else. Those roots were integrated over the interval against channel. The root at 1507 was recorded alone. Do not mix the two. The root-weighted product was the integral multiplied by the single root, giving 11.1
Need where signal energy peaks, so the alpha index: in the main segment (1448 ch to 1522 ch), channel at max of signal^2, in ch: 1511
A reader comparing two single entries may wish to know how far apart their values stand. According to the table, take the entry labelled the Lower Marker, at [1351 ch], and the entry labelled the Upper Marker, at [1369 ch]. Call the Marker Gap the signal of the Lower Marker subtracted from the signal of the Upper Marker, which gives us -1.4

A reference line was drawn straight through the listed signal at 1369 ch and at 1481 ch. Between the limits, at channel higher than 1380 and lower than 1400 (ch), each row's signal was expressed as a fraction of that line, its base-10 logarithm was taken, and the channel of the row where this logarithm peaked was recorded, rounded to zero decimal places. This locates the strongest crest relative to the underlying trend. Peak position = 1389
